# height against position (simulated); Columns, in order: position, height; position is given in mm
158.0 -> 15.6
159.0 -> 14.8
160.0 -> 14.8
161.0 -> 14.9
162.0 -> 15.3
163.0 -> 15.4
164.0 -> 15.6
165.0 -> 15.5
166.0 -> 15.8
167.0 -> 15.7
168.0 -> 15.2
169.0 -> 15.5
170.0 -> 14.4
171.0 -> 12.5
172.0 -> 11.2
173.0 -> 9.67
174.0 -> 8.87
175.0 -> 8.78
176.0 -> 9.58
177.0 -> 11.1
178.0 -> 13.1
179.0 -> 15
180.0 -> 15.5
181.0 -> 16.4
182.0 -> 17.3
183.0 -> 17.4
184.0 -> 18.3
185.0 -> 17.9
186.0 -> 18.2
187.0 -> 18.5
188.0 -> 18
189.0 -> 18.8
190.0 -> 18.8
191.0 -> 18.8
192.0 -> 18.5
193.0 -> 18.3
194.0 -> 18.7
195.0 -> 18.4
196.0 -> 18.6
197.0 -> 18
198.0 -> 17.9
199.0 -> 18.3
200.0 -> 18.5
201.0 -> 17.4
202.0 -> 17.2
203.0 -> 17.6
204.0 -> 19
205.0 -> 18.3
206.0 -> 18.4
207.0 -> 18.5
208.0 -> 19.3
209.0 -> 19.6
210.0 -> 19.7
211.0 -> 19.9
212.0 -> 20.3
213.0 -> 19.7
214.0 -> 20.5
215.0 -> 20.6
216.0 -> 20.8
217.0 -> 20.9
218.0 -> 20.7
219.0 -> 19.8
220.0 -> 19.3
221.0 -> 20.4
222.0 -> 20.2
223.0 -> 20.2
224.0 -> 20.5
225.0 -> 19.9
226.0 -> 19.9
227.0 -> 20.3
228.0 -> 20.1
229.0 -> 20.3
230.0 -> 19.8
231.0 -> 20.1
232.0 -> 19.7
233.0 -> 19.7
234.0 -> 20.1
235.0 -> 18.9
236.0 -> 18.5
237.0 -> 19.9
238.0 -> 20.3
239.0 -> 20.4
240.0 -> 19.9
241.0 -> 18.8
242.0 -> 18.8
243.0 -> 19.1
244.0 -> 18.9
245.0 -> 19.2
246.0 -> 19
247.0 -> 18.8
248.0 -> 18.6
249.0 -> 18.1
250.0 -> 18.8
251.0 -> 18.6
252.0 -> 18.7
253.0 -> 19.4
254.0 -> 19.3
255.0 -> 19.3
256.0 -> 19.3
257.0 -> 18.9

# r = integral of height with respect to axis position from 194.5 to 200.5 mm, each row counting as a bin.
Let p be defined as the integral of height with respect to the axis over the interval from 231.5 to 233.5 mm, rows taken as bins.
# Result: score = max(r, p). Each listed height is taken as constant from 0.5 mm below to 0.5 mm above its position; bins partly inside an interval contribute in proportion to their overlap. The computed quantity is 110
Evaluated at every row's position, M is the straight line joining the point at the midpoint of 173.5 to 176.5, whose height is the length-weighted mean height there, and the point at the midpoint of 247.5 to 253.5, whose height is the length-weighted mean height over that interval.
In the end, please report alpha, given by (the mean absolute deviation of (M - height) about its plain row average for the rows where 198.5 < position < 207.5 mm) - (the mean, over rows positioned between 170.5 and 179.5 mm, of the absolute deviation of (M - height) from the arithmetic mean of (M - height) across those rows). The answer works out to -1.2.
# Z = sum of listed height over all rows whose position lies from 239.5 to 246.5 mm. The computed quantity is 134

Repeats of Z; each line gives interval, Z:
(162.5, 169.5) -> 109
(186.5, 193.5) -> 130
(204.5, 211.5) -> 134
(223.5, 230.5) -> 141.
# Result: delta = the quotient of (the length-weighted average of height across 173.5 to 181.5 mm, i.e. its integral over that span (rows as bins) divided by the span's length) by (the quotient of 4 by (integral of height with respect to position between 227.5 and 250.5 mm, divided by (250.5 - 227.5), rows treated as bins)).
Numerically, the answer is 60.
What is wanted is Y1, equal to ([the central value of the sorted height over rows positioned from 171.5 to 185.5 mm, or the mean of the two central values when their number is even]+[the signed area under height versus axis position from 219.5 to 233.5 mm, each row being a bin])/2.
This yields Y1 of 147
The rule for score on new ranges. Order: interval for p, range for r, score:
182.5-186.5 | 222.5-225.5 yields 72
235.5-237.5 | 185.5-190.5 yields 92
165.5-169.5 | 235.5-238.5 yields 62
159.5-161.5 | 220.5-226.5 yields 121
